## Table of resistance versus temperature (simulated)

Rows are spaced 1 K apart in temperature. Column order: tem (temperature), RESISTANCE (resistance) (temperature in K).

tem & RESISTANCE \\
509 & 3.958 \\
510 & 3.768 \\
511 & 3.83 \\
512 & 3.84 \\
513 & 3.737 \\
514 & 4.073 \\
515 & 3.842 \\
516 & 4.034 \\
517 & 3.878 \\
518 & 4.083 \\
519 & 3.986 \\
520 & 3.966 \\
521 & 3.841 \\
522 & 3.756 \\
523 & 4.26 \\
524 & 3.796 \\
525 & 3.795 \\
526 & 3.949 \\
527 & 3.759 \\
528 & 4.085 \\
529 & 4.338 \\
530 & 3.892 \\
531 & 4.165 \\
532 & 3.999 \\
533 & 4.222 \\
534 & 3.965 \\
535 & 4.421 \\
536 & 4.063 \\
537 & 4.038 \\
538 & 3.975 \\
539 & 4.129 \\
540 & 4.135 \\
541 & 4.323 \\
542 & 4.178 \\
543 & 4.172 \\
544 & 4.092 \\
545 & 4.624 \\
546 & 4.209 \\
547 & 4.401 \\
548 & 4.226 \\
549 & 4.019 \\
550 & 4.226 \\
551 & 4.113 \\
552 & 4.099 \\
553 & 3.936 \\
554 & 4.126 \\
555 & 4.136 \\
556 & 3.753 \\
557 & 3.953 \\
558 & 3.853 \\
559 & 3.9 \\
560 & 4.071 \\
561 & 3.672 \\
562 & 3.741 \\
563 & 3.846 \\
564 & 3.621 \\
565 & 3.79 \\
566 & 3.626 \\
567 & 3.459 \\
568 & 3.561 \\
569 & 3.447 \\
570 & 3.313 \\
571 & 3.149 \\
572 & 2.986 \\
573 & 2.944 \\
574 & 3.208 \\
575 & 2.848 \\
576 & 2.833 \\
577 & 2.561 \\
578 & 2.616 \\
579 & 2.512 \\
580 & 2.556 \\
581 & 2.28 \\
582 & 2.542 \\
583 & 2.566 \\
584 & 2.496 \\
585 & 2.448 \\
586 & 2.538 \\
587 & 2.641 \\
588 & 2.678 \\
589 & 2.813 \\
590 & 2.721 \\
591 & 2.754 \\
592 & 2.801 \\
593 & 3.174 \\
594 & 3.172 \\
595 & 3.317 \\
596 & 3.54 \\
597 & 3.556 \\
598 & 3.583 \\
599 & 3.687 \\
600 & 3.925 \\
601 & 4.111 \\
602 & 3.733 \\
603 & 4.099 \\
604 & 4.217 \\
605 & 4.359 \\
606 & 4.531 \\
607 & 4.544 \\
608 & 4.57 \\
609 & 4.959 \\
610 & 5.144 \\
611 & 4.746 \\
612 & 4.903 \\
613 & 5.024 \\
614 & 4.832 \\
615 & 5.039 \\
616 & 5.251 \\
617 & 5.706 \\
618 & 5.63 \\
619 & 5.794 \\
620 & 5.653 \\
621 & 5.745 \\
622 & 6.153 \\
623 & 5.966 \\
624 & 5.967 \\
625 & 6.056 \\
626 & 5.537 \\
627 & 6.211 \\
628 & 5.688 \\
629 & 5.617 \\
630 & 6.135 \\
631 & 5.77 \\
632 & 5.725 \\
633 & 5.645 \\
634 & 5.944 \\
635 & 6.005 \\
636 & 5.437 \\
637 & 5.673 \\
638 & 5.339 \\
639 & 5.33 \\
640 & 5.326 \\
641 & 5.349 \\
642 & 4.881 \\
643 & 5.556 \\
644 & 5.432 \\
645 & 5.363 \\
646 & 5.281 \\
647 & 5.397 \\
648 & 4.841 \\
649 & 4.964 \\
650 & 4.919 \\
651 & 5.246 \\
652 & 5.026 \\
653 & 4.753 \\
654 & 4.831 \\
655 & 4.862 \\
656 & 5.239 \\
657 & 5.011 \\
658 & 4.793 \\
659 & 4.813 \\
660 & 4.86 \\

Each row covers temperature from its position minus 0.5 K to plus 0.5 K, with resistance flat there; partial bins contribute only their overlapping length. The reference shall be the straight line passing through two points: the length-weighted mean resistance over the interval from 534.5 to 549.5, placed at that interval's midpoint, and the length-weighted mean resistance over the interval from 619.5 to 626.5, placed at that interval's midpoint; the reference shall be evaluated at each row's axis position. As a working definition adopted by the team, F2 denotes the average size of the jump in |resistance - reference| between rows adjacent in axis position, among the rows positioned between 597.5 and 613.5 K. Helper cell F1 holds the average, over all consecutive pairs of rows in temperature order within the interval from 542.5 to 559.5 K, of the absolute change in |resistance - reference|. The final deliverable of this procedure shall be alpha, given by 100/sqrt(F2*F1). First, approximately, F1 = 0.144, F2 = 0.185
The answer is 612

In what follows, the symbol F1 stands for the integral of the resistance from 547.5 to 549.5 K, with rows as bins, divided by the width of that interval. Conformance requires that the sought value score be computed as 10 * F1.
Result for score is 41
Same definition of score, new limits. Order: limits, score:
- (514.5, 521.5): 39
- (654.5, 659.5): 49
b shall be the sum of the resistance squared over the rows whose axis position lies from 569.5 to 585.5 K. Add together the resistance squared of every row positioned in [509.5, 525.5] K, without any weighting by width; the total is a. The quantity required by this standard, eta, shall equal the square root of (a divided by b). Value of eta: 1.4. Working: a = 244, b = 122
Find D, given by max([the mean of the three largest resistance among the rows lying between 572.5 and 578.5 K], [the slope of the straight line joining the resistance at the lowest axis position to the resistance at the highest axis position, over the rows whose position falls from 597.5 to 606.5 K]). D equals 3.00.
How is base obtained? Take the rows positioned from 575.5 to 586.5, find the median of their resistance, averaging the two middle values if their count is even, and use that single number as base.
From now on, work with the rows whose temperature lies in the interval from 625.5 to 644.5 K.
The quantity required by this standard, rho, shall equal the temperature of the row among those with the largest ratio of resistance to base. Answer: 627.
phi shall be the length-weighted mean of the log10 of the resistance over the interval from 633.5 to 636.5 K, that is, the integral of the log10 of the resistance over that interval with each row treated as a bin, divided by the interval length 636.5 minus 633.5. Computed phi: 0.76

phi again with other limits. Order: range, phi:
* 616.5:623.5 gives 0.76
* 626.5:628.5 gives 0.77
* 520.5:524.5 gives 0.59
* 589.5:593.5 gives 0.46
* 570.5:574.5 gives 0.49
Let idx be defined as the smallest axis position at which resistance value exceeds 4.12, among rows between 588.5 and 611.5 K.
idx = 604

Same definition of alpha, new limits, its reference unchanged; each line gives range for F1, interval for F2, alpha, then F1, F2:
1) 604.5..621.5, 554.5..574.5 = 577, 0.176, 0.171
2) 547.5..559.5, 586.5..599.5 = 855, 0.152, 0.090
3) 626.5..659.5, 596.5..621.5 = 536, 0.196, 0.177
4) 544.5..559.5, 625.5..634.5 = 721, 0.142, 0.135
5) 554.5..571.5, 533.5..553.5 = 654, 0.172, 0.136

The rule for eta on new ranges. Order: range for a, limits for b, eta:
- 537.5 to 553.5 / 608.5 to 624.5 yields 0.8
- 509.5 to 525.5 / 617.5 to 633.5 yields 0.7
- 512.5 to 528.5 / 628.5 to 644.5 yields 0.7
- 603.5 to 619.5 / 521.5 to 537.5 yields 1.2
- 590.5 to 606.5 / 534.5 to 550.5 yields 0.9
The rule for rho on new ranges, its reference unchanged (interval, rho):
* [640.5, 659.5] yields 643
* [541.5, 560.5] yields 545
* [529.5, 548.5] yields 545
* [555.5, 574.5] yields 560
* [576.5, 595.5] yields 595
